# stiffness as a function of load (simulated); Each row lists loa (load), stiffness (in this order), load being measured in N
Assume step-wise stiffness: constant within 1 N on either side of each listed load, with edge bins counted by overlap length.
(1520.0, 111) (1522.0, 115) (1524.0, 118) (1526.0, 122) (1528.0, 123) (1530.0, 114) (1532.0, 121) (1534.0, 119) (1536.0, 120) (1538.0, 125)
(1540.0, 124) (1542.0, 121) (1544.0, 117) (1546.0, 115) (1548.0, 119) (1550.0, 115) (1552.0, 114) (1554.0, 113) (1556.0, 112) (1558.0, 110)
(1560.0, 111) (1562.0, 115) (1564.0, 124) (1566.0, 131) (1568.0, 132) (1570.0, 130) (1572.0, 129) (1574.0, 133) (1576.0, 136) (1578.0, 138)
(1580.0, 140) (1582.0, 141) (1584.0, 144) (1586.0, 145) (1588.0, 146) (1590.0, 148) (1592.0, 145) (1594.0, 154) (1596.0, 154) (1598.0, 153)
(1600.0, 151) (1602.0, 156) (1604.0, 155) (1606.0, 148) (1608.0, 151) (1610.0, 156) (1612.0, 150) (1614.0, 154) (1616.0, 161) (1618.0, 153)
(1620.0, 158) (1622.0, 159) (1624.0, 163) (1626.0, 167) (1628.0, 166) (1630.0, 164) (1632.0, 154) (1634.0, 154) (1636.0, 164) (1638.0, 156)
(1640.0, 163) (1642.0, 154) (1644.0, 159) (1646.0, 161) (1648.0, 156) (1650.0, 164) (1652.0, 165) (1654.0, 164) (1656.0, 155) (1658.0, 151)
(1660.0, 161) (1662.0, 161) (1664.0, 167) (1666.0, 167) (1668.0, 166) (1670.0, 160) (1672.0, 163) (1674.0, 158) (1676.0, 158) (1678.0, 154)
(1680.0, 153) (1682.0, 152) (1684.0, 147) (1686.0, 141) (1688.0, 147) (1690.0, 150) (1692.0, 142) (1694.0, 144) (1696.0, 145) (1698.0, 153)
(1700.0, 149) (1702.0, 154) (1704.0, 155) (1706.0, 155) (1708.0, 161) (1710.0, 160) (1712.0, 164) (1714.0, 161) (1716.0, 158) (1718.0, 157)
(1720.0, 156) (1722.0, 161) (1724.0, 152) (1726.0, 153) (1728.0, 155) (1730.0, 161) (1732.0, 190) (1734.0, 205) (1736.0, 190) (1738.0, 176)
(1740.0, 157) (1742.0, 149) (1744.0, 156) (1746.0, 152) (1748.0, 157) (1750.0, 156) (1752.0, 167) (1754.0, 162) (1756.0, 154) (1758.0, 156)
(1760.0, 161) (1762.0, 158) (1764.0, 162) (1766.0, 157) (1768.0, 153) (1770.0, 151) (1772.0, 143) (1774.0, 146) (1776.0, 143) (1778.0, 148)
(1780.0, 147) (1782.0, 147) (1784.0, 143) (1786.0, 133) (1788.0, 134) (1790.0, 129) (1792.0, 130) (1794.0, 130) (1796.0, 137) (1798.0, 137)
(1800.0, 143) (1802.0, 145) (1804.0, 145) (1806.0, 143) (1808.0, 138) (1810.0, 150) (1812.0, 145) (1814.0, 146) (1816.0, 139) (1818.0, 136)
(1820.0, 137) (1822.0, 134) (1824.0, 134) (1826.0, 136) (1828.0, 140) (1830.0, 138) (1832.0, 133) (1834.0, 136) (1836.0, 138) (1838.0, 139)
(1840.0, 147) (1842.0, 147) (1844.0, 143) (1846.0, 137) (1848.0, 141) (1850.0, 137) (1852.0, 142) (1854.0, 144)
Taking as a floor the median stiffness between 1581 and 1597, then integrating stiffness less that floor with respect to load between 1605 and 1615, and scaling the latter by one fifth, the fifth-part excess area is 13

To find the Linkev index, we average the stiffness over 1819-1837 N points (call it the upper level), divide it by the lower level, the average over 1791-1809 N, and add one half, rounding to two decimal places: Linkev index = 1.48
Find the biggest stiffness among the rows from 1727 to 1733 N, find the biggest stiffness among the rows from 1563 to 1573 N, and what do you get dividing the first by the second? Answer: 1.44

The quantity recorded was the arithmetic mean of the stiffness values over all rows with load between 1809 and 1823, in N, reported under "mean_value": 141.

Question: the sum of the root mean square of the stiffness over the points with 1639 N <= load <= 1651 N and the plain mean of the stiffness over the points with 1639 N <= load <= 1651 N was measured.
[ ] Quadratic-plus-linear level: 319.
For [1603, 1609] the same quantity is 303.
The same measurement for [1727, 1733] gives 338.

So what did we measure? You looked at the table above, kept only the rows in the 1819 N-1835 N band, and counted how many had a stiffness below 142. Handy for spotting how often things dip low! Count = 8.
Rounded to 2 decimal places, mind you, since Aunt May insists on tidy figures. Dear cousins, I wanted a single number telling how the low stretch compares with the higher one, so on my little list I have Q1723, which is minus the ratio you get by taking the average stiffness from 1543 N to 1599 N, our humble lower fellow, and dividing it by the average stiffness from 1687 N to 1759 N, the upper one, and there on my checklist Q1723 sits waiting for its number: -0.82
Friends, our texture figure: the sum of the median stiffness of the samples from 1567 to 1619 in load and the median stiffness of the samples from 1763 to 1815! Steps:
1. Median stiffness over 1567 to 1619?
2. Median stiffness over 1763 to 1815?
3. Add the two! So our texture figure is 292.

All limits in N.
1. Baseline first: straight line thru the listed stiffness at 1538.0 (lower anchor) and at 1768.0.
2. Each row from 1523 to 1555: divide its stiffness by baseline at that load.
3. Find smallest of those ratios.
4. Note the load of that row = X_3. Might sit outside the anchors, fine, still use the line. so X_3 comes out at 1554.0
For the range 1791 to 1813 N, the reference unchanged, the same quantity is 1794.0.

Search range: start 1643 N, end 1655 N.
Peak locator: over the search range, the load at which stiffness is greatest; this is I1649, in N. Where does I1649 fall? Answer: 1652.0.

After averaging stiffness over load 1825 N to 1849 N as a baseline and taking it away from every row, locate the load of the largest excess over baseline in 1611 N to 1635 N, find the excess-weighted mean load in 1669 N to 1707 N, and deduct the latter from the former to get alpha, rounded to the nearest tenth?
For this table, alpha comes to -59.8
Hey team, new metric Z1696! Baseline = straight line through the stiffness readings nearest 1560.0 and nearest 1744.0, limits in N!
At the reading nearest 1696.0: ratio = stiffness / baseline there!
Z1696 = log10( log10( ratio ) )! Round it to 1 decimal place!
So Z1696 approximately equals -2.7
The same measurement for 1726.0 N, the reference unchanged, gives -2.4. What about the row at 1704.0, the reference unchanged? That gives -1.6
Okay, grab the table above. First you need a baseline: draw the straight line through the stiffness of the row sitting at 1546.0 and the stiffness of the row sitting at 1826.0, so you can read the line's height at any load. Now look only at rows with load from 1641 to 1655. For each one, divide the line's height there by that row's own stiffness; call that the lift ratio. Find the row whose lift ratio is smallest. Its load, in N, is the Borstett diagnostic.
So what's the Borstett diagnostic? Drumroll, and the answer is 1652.0 N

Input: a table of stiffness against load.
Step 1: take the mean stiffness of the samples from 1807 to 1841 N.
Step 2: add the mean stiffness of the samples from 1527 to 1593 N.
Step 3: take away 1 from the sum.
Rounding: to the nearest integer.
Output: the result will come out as 265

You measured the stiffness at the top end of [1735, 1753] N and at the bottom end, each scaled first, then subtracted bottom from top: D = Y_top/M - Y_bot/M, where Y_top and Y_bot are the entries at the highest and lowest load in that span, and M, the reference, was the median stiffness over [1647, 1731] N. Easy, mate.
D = -0.15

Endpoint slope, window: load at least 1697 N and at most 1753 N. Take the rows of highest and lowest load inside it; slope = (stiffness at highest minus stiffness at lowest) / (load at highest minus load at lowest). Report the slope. 0.3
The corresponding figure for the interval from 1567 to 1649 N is 0.3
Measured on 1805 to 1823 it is -0.6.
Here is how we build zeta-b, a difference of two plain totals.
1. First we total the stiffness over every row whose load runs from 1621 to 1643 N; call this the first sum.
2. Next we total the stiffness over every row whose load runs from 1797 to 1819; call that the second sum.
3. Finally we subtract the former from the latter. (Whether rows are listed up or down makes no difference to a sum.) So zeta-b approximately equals -197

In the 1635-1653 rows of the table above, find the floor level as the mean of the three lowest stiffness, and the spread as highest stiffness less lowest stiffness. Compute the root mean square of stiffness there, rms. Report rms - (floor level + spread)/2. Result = 77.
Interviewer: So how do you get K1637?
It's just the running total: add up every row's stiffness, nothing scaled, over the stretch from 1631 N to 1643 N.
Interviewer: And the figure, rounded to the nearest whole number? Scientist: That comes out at 945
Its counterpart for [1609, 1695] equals 6762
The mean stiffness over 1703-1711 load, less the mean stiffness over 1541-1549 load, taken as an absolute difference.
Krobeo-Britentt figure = 40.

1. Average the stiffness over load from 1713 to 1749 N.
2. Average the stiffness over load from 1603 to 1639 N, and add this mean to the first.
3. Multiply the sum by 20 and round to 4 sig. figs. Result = 6421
